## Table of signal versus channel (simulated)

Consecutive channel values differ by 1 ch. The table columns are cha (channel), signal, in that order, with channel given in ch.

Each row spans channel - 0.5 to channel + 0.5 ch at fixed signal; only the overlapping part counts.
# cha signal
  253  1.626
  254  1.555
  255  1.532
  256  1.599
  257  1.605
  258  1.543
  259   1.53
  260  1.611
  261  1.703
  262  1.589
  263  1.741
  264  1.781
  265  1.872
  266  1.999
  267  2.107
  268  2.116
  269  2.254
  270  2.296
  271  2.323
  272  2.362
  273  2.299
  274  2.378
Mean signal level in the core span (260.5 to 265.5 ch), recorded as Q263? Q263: 1.74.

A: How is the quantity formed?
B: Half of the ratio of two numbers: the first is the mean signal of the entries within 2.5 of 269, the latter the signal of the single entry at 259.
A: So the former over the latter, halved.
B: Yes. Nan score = 0.73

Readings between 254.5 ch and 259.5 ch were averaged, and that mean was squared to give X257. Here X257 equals 2.4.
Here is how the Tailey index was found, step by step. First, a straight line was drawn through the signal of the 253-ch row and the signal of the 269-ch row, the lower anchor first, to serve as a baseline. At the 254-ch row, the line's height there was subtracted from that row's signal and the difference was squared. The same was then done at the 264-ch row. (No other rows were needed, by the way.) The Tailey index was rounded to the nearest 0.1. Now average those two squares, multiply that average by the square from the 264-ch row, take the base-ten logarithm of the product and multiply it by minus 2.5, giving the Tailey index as 6.2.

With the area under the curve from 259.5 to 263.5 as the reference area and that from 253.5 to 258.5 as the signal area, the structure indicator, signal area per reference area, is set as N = 1.18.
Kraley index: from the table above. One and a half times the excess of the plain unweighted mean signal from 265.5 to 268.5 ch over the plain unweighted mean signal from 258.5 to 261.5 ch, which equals 0.69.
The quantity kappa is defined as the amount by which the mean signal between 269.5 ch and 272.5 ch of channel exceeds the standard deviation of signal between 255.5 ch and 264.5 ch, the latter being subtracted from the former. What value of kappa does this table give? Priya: 2.24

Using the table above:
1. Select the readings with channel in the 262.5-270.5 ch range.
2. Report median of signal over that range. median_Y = 2.05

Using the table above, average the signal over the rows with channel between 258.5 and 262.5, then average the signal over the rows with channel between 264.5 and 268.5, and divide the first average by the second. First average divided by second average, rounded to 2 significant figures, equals 0.79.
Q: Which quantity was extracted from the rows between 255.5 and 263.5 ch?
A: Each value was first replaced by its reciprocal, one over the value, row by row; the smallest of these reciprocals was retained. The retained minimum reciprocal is 0.57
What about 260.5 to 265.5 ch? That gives 0.53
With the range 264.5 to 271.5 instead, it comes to 0.43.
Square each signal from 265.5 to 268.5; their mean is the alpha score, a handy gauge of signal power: 4.3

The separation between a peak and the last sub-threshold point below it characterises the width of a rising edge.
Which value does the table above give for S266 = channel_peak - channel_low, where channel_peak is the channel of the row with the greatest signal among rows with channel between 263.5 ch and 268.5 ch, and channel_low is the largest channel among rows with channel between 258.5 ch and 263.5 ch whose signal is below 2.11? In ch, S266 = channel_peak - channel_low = 5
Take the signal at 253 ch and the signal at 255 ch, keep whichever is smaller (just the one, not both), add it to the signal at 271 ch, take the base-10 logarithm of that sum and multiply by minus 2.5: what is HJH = -1.47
